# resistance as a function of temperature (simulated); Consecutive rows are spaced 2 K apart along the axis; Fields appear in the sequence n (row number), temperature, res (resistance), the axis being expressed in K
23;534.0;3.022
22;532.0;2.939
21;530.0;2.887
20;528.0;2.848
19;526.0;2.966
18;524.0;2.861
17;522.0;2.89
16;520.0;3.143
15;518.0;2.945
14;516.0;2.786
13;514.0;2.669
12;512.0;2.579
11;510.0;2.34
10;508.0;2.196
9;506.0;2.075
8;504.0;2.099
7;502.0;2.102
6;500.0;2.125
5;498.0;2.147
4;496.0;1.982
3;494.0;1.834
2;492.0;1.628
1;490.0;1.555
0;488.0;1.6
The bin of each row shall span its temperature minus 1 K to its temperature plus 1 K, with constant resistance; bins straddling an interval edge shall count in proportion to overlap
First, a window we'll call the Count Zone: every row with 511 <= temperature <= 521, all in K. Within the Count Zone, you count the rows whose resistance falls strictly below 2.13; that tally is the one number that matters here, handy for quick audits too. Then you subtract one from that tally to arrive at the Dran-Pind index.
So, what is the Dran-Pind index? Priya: -1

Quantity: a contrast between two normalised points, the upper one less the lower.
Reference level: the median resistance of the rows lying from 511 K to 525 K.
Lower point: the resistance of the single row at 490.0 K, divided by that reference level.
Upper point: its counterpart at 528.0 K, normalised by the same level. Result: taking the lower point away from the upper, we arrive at 0.45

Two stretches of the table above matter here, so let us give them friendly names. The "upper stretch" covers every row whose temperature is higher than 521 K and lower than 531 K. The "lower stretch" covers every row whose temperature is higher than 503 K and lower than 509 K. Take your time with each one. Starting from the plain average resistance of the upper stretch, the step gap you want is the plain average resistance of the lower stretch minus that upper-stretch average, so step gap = -0.77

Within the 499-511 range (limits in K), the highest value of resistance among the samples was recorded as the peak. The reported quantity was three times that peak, 7.0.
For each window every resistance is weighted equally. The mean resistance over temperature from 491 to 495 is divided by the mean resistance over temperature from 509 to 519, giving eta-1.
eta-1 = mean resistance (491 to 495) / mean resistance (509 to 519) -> 0.65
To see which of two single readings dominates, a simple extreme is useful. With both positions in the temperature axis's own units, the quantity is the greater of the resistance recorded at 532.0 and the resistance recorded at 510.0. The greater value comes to 2.94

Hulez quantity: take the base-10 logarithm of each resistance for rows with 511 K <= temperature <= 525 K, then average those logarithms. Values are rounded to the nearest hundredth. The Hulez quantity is 0.45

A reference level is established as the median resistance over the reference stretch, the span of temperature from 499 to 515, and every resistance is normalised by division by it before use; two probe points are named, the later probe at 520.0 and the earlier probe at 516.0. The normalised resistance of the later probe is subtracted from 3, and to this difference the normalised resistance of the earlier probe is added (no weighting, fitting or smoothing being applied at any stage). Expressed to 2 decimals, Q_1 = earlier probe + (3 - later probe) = 2.83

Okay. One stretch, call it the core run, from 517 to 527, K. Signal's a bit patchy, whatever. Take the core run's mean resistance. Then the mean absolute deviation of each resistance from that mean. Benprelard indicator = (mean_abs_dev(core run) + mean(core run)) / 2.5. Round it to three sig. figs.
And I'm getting 1.21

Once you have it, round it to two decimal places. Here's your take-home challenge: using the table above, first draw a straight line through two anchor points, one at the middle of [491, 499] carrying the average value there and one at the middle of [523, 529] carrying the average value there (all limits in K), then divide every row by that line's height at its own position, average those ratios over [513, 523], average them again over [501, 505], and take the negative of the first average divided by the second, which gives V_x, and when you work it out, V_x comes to -1.12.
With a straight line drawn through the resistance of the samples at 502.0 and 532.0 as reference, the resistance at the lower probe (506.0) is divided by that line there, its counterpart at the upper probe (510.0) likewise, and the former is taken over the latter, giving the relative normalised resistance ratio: 0.93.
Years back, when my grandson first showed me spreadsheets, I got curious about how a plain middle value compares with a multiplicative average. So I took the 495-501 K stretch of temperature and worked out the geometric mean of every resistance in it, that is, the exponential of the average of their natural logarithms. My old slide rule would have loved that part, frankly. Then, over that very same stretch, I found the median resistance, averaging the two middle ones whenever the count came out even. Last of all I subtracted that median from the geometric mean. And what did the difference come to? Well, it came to -0.04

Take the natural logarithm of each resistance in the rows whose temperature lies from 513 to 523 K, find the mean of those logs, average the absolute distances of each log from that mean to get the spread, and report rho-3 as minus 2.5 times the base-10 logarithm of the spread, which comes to 3.4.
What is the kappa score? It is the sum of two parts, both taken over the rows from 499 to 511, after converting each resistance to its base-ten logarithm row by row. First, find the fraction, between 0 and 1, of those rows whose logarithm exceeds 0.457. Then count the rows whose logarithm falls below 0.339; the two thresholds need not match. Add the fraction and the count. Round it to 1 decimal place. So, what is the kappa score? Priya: 4.0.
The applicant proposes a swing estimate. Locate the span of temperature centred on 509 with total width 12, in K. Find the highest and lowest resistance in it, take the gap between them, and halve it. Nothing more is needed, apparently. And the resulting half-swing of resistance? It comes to 0.30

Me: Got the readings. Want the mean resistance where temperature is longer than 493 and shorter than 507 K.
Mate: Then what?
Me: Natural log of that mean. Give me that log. 0.72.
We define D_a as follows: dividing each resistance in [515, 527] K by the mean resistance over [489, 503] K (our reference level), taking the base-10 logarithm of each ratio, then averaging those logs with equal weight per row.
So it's 0.19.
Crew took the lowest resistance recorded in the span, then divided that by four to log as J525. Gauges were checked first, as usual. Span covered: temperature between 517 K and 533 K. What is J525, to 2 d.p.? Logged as 0.71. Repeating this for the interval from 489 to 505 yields 0.39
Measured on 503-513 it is 0.52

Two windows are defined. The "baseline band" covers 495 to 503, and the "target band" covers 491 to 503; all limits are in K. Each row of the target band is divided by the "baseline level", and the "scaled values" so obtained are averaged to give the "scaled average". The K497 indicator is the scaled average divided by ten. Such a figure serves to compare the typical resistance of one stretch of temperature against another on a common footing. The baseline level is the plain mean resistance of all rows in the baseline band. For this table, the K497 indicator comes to 0.09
